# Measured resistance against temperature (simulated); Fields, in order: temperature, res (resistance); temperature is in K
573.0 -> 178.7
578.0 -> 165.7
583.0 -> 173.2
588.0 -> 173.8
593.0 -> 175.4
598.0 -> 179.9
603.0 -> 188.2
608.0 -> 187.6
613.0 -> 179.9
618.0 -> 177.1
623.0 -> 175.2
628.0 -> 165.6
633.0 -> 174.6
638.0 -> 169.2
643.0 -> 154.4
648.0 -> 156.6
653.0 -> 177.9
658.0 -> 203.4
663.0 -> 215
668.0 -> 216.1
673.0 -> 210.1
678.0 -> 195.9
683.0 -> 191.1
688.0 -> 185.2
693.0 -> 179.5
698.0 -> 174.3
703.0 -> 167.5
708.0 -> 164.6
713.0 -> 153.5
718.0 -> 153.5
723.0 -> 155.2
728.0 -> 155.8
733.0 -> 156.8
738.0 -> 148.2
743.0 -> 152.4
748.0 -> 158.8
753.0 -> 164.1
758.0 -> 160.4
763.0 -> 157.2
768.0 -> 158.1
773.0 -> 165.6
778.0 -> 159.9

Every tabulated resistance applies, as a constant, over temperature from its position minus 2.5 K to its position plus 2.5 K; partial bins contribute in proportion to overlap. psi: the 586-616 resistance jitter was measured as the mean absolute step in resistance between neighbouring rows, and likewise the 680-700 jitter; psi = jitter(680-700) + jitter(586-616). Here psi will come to 10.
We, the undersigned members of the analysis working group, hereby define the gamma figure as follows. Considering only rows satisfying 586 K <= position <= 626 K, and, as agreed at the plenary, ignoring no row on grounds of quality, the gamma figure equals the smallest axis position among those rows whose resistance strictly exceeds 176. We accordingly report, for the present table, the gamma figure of 598.0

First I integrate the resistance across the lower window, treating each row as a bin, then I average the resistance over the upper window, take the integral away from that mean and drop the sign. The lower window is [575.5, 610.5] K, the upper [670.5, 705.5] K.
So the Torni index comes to 6033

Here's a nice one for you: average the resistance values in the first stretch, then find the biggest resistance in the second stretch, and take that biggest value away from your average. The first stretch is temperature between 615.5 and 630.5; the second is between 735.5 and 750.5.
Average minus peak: 14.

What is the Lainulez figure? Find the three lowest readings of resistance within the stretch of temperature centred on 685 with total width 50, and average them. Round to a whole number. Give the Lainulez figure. 169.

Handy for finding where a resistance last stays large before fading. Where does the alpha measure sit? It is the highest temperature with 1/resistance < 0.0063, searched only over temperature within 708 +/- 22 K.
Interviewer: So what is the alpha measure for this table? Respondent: 708.0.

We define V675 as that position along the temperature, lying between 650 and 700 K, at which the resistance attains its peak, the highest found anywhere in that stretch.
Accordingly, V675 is 668.0 K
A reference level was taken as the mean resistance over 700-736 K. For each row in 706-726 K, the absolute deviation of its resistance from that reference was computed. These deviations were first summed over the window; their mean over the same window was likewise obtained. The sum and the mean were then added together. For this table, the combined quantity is 23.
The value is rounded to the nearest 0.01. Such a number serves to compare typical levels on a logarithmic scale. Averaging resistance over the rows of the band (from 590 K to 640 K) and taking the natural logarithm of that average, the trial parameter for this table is 5.18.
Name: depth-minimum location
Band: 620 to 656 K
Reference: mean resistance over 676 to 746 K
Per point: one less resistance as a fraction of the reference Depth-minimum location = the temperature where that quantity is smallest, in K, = 653.0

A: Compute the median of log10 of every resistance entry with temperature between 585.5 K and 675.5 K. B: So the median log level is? 2.25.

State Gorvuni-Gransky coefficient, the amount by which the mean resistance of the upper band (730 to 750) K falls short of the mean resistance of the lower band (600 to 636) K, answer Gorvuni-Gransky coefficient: 24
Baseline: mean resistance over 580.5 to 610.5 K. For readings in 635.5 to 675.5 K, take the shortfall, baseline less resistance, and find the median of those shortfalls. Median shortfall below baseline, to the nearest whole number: -11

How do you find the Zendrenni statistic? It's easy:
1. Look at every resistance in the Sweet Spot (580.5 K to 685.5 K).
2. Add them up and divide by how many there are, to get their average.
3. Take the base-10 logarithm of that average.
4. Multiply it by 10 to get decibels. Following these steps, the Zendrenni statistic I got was 22.6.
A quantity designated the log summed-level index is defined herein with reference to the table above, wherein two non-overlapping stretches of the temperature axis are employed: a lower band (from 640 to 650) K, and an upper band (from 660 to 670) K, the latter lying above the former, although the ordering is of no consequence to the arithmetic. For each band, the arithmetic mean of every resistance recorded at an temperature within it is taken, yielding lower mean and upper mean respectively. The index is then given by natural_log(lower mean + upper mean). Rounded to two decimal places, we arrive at 5.92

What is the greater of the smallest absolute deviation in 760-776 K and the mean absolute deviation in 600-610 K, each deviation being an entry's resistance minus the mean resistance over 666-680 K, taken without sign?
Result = 42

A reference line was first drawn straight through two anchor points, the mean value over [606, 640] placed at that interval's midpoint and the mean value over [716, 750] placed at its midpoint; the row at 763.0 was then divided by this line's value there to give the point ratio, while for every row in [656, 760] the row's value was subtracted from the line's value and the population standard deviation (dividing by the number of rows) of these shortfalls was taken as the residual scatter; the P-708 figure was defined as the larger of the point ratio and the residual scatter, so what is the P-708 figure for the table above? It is 17.1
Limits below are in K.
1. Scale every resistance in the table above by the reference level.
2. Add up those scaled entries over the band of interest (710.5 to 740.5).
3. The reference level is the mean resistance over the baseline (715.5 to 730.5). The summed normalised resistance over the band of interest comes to 6.0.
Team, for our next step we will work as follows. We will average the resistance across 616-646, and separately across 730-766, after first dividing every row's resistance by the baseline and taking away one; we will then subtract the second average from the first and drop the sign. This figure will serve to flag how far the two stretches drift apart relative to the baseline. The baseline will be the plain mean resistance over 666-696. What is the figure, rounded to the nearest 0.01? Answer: 0.06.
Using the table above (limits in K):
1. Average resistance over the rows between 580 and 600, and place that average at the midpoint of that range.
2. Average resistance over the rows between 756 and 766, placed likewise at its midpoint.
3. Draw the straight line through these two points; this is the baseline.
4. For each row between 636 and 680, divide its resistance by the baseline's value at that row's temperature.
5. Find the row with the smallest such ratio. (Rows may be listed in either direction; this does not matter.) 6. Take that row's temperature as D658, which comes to 643.0 K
